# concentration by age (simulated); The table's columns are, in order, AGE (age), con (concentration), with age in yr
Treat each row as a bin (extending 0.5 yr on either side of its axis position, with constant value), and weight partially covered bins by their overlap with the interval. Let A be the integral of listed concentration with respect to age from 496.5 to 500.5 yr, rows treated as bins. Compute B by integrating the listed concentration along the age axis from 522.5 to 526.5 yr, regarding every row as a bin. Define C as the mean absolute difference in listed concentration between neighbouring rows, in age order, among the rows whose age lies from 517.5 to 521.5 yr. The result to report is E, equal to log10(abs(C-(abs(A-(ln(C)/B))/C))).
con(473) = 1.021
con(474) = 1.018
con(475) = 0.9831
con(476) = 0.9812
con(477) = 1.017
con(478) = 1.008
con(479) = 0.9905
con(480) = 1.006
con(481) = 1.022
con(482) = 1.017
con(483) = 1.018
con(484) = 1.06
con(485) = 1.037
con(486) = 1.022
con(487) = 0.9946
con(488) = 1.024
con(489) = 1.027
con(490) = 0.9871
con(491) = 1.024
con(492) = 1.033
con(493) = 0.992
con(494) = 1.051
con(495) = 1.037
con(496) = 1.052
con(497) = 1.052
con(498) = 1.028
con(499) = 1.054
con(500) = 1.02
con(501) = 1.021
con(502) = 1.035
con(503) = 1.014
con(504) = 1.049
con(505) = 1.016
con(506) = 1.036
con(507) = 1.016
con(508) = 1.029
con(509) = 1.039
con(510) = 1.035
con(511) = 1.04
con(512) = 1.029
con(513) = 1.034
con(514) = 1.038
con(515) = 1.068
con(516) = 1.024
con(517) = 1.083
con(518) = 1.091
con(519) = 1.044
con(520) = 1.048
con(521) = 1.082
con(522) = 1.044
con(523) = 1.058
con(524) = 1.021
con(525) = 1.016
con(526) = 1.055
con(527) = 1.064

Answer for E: 2.25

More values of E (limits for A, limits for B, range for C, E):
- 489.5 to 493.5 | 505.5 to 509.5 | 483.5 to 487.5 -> 2.36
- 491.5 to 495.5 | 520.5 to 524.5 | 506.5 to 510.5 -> 2.76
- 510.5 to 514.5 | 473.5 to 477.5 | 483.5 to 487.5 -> 2.37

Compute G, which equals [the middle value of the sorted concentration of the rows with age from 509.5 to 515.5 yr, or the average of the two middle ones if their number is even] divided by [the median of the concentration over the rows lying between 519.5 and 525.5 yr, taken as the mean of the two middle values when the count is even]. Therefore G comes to 0.991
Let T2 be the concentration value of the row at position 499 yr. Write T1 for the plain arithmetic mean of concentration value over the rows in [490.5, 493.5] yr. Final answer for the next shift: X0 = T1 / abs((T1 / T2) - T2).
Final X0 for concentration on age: 11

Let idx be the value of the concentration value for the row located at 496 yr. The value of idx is 1.052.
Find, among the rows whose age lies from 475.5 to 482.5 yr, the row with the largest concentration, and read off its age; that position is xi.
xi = 481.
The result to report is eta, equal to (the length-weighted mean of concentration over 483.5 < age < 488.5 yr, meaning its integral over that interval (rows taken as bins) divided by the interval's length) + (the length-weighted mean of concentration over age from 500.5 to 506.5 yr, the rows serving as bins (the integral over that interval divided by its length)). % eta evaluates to 2.06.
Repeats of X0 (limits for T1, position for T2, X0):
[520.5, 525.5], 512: 73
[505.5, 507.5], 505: 167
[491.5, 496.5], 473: 112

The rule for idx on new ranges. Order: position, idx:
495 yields 1.037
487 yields 0.9946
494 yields 1.051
